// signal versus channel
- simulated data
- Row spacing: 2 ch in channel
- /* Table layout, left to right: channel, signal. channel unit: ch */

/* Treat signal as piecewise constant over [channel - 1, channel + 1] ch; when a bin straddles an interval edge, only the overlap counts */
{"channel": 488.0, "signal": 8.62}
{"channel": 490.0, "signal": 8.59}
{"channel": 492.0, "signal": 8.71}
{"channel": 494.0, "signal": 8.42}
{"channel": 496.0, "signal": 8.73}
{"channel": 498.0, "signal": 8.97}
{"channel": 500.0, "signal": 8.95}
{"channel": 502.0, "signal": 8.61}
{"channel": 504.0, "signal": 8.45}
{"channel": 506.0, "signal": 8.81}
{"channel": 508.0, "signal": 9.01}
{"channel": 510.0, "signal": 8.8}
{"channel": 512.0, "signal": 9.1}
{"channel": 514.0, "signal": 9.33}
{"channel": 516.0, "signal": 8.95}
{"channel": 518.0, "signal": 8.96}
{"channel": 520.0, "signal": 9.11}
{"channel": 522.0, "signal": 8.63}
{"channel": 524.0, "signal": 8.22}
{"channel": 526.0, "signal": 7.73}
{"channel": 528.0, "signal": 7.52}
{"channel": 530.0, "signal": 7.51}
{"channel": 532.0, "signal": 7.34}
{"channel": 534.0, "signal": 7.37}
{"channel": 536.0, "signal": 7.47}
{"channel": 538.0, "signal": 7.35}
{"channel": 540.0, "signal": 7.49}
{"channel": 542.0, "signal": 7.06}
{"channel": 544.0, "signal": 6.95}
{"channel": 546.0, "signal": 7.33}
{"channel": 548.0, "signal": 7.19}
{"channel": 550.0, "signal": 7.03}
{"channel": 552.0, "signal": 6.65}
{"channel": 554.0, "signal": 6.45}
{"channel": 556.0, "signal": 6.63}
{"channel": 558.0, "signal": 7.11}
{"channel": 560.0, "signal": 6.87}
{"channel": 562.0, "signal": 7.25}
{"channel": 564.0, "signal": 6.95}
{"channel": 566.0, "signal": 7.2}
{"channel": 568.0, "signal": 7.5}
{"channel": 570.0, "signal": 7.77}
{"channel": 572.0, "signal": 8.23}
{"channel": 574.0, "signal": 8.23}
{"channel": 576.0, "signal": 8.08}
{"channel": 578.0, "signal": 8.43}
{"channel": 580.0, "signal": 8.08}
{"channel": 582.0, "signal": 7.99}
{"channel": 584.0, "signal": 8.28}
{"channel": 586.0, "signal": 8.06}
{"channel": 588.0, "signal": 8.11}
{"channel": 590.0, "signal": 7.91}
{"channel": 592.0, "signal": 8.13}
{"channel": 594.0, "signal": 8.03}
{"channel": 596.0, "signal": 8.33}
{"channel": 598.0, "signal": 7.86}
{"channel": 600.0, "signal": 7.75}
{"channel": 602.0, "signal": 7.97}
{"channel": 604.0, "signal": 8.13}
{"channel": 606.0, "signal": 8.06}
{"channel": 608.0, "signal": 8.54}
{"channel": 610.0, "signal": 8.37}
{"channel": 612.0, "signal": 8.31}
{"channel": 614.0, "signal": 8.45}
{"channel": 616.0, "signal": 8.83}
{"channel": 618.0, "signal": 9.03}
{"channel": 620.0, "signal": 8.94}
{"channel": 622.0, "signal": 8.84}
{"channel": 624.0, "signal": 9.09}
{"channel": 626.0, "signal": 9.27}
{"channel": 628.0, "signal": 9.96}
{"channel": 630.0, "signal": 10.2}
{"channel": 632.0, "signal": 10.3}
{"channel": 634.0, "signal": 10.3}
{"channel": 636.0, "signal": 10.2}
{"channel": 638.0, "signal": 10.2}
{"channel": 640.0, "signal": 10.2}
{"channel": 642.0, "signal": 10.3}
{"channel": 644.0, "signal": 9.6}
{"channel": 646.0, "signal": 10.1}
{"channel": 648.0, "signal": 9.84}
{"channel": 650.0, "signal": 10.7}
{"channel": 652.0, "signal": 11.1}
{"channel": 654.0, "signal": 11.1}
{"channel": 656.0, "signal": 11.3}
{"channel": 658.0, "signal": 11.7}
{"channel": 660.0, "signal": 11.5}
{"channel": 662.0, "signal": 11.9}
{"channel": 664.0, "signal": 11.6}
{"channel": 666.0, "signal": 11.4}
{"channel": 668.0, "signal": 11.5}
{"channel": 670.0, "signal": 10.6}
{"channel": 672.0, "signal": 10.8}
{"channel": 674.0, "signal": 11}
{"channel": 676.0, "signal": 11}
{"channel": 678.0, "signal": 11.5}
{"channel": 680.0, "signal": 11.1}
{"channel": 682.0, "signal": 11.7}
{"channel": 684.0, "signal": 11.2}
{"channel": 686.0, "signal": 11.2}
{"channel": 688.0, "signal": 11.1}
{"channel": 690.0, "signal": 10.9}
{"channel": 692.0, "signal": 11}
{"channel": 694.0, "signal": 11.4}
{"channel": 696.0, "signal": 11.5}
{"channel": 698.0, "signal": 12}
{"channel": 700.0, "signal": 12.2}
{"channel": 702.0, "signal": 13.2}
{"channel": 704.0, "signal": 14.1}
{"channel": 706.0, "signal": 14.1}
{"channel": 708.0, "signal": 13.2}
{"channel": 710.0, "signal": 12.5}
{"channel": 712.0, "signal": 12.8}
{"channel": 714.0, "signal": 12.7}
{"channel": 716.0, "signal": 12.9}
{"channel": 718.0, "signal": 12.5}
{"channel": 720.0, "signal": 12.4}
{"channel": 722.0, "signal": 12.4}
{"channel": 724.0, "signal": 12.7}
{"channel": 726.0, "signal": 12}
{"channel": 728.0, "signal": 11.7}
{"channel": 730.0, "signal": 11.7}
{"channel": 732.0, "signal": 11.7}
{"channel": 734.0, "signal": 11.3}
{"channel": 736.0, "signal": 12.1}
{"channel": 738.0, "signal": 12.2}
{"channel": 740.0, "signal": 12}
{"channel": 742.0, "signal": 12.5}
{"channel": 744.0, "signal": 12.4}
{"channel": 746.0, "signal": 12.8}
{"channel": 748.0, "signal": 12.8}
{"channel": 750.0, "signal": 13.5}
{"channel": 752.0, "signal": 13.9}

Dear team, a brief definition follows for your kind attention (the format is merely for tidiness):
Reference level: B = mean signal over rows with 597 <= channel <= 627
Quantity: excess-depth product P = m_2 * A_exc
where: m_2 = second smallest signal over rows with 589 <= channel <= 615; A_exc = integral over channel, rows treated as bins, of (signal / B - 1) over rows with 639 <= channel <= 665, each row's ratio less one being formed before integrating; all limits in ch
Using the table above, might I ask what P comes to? 56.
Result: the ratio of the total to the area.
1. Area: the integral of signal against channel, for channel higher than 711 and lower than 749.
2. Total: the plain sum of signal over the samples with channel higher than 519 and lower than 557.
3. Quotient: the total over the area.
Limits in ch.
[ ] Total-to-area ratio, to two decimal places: 0.30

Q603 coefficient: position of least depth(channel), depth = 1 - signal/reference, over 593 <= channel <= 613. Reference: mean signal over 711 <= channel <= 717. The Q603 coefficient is 608.0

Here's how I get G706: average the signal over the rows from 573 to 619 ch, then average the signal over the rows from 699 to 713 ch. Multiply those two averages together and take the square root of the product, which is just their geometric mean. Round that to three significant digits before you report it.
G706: 10.4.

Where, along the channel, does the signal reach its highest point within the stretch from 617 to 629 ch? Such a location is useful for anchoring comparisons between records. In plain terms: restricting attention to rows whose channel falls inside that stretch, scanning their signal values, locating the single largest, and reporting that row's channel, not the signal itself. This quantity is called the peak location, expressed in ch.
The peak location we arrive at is 628.0 ch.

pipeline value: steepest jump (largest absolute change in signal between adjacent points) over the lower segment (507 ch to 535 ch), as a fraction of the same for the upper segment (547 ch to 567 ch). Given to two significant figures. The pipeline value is 1.0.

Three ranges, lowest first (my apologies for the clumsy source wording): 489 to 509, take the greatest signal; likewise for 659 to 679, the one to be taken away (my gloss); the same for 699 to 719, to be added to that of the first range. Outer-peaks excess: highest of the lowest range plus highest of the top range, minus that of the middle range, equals 11.21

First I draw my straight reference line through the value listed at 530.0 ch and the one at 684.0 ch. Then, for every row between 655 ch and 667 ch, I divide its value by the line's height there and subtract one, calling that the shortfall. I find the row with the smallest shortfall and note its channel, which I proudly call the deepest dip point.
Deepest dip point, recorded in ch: 666.0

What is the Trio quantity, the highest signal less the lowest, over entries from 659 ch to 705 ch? 3.5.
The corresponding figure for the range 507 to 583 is 2.9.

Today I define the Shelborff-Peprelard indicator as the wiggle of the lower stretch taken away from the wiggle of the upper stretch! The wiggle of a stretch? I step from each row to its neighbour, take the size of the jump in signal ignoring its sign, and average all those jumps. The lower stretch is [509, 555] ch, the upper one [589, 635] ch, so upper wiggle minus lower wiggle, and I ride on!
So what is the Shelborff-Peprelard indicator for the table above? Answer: -0.01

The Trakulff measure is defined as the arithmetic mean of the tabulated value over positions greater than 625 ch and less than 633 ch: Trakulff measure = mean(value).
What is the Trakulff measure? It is 9.9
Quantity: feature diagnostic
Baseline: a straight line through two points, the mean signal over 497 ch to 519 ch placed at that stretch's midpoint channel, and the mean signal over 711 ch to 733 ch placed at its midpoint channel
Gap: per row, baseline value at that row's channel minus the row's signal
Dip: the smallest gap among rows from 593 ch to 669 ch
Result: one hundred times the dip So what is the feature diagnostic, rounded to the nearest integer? -54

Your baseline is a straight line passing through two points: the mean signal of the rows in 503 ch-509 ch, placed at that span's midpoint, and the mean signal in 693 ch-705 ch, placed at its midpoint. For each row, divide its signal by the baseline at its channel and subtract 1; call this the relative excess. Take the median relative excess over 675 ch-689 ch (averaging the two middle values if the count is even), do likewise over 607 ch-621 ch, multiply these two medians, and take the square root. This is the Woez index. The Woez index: 0.13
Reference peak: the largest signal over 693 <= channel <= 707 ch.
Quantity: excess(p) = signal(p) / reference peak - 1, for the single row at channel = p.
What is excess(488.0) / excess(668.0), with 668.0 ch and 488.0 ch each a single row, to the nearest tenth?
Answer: 2.1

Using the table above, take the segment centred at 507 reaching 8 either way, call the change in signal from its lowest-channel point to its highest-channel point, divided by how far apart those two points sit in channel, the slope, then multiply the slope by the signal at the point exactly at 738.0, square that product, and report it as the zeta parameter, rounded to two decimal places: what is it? 0.11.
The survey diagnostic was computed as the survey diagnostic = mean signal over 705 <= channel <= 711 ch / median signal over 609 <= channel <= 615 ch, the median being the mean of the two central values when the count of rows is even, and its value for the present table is 1.6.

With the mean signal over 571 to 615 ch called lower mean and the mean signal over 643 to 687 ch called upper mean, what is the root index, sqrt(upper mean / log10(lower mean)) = 3.48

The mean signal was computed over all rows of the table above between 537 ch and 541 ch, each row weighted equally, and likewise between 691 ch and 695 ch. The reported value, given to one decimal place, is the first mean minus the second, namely -3.8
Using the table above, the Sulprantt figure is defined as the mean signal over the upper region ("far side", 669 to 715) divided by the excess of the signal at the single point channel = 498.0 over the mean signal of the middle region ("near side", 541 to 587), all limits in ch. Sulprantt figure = 7.8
